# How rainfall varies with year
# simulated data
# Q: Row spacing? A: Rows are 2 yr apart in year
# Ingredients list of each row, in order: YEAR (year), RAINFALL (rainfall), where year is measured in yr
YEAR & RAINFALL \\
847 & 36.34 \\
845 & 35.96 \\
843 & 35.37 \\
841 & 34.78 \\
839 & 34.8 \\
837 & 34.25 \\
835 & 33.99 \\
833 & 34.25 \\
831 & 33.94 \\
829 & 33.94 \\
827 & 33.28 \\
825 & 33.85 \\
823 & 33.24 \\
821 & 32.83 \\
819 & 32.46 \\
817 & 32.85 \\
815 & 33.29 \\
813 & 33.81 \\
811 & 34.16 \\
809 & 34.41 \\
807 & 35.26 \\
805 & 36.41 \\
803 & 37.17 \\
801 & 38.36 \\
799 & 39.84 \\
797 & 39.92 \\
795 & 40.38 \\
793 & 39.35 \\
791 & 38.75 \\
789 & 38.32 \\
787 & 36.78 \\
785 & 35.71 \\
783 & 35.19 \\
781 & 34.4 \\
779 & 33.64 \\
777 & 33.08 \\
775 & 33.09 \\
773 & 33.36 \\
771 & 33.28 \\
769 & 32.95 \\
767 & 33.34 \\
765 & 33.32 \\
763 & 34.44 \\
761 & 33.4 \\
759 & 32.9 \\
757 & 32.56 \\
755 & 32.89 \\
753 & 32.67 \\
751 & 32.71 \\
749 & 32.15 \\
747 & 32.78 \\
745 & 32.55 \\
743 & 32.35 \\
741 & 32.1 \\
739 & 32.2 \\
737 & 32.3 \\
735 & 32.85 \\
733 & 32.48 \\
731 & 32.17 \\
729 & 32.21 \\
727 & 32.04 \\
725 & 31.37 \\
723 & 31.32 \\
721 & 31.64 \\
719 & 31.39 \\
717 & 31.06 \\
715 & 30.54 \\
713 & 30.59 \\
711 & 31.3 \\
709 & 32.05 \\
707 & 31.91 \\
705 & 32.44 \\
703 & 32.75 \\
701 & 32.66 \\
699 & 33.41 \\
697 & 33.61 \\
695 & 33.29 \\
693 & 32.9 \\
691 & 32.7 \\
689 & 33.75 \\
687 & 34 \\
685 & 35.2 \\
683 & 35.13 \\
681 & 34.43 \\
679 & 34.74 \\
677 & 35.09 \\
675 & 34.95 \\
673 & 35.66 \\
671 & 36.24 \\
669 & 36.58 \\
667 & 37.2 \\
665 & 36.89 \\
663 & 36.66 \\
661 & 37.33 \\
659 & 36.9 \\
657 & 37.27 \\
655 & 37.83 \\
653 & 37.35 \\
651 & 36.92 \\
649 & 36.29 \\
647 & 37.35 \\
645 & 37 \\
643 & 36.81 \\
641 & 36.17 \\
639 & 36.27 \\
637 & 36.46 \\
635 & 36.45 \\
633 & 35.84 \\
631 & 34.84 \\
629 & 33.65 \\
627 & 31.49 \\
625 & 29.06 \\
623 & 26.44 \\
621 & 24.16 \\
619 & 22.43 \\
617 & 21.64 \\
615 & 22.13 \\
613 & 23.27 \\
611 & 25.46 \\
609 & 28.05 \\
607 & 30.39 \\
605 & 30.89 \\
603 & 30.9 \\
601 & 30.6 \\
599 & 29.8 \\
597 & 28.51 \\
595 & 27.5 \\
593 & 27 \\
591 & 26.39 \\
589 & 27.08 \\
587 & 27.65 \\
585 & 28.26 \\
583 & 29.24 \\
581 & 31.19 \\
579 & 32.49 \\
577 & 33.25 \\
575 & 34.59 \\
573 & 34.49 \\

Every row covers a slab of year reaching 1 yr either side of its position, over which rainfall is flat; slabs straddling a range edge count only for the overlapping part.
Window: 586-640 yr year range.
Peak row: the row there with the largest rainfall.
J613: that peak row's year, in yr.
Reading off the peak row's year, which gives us 637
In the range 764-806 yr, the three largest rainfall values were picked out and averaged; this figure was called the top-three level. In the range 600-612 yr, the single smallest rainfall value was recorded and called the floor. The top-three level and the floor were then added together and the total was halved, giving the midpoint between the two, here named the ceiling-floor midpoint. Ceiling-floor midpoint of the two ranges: 32.8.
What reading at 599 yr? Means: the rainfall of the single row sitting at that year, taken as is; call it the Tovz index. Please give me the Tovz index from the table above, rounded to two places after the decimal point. 29.80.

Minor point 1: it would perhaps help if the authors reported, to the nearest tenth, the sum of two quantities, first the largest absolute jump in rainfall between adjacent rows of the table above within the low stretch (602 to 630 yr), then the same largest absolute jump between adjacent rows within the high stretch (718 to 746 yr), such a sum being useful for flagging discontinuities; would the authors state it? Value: 3.3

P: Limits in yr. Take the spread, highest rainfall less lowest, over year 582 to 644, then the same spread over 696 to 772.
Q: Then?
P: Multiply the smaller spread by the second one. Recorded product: 15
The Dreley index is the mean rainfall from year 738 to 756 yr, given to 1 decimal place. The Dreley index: 32.5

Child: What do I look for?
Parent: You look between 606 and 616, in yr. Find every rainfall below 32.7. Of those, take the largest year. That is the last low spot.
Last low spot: 615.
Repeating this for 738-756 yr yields 753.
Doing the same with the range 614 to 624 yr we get 623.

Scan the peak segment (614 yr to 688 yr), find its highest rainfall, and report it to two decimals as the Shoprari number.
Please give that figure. 37.83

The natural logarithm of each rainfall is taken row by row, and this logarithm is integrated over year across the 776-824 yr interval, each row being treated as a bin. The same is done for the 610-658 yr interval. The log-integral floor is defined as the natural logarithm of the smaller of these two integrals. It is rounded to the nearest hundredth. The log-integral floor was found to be 5.11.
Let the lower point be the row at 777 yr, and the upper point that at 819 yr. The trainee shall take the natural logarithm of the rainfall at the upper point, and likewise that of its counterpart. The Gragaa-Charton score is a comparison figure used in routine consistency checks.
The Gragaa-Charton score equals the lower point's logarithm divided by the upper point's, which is 1.01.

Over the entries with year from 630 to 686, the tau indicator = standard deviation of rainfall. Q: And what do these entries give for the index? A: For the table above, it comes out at 0.9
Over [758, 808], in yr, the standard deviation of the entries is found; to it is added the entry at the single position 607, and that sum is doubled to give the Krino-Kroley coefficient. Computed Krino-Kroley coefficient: 66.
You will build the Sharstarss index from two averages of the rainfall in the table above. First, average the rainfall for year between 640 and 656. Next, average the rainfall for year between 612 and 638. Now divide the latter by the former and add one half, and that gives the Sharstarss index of 1.29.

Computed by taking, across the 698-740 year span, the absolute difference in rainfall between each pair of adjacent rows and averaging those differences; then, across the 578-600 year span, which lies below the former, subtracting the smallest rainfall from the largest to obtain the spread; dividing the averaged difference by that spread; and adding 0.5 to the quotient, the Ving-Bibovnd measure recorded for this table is 0.557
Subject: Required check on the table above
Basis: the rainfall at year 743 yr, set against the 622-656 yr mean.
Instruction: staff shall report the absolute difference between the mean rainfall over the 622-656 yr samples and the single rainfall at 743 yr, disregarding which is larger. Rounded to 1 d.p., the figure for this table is 2.7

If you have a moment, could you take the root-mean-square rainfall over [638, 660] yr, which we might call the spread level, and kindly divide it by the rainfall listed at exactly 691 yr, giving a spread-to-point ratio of 1.129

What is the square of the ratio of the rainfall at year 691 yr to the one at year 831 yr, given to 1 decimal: 0.9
